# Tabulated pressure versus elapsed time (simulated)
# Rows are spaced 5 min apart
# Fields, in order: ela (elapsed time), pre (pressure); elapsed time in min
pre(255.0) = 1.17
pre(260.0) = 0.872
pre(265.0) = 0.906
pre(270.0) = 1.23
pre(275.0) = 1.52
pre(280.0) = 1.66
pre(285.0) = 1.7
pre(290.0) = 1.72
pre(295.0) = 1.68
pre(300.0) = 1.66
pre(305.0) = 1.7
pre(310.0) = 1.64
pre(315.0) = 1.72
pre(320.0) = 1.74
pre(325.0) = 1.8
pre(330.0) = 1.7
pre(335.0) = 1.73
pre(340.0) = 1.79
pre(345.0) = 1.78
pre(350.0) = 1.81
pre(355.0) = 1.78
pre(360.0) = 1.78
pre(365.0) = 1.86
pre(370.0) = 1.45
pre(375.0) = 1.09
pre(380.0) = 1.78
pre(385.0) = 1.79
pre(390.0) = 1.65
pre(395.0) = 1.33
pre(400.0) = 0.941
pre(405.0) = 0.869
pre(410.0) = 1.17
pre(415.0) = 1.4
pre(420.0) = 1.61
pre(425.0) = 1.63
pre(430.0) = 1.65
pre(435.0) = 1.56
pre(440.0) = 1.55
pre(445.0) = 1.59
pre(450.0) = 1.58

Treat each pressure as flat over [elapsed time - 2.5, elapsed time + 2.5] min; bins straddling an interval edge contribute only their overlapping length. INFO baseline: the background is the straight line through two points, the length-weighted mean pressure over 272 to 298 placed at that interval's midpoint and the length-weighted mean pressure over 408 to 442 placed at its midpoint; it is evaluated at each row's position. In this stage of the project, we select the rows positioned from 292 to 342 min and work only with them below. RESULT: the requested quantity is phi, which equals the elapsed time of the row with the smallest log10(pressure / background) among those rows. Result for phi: 310.0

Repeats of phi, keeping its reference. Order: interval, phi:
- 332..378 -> 375.0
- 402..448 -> 405.0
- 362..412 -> 405.0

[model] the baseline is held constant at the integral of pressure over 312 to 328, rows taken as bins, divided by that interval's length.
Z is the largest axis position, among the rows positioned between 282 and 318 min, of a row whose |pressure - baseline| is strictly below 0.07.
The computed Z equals 315.0 min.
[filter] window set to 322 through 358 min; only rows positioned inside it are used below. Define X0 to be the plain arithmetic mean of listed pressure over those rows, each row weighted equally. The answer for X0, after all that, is 1.77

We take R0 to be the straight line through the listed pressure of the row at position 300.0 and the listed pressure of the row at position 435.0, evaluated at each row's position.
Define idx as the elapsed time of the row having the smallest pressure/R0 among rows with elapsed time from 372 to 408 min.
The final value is 405.0 min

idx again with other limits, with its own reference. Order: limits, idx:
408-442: 410.0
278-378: 375.0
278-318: 280.0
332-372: 370.0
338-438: 405.0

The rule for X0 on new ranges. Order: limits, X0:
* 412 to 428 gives 1.55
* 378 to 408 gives 1.39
